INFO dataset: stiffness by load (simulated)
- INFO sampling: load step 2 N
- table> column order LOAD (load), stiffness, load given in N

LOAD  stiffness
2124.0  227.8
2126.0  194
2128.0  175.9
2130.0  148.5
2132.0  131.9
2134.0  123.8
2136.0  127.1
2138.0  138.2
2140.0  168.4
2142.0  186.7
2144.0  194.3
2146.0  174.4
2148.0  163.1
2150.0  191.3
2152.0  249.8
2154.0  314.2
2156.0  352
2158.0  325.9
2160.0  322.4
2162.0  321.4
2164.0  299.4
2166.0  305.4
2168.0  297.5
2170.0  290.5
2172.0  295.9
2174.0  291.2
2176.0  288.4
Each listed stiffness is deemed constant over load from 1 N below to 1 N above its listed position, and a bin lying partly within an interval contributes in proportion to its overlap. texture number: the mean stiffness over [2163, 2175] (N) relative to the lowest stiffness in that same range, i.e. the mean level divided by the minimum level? 1.02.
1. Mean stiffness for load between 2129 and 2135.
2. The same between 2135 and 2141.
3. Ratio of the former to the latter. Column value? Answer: 0.93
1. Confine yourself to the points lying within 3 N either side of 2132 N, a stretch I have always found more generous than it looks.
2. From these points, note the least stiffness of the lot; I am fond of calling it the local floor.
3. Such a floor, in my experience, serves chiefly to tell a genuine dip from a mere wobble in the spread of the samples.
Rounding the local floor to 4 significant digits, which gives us 123.8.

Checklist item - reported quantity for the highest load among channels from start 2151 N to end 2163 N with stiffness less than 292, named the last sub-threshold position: 2152.0 N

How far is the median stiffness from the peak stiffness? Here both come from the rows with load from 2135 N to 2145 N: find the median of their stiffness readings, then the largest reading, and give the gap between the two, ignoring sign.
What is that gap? 26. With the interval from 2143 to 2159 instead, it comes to 130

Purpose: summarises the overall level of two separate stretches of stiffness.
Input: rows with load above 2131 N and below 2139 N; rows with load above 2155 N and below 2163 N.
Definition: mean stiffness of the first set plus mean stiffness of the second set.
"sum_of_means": 461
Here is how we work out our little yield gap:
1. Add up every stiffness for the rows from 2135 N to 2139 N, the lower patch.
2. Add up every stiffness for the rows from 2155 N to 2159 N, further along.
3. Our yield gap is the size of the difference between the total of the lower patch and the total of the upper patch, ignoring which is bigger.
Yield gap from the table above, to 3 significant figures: 413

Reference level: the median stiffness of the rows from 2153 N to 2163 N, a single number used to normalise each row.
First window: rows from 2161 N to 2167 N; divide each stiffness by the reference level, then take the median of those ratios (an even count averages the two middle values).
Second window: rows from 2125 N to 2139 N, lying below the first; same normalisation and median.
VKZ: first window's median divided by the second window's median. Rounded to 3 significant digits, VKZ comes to 2.21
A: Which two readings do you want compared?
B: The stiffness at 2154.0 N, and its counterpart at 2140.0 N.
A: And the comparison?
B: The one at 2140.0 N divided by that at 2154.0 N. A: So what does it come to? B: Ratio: 0.54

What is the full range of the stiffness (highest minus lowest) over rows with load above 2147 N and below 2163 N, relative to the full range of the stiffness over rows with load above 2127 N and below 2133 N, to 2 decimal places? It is 4.29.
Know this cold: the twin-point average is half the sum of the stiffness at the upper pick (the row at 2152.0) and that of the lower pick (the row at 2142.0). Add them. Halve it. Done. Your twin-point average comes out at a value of 218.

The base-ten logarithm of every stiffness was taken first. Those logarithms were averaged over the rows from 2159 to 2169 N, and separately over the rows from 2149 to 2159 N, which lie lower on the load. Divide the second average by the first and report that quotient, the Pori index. 0.98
